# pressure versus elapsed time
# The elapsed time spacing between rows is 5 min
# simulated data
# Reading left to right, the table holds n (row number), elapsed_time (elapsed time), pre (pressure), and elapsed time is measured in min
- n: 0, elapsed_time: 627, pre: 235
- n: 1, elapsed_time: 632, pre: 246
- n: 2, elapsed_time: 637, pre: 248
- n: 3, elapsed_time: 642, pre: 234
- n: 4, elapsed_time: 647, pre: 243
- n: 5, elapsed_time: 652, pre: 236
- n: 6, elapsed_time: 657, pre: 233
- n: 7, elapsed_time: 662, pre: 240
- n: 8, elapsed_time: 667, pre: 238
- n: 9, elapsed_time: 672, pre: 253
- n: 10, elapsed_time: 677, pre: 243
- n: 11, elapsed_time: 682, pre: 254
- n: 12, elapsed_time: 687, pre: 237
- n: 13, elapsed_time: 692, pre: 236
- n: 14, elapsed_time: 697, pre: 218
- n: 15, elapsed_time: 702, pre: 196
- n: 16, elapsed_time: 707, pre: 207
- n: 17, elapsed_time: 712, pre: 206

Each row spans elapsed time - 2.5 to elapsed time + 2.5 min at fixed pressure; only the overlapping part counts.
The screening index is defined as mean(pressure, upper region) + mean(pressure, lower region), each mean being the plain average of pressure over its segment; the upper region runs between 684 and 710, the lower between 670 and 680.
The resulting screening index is 467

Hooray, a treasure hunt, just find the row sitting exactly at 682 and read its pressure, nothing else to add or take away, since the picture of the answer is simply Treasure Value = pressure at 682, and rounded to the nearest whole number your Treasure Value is 254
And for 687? 237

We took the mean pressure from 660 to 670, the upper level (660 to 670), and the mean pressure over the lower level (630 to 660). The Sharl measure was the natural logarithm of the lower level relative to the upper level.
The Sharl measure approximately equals 0.00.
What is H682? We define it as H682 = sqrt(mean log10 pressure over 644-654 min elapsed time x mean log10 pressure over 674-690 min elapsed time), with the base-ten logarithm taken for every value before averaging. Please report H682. 2.384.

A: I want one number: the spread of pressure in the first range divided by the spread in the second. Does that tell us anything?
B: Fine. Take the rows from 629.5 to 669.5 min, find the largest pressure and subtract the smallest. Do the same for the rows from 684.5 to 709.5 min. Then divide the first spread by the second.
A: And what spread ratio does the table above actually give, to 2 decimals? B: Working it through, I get 0.37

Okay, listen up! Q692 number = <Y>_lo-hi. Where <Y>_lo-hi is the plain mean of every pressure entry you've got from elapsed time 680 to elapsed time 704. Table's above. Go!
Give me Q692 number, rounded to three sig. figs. 228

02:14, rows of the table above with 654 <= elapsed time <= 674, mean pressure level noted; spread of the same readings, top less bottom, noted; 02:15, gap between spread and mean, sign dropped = 221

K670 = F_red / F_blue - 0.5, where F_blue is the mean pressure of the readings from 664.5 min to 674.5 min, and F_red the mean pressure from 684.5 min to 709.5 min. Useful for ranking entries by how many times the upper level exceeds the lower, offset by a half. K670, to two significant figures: 0.39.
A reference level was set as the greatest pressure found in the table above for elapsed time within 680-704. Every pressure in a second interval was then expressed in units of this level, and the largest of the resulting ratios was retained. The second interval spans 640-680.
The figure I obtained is 1.00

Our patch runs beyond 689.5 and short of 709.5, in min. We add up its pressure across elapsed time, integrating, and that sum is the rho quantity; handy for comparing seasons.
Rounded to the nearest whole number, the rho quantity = 4285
